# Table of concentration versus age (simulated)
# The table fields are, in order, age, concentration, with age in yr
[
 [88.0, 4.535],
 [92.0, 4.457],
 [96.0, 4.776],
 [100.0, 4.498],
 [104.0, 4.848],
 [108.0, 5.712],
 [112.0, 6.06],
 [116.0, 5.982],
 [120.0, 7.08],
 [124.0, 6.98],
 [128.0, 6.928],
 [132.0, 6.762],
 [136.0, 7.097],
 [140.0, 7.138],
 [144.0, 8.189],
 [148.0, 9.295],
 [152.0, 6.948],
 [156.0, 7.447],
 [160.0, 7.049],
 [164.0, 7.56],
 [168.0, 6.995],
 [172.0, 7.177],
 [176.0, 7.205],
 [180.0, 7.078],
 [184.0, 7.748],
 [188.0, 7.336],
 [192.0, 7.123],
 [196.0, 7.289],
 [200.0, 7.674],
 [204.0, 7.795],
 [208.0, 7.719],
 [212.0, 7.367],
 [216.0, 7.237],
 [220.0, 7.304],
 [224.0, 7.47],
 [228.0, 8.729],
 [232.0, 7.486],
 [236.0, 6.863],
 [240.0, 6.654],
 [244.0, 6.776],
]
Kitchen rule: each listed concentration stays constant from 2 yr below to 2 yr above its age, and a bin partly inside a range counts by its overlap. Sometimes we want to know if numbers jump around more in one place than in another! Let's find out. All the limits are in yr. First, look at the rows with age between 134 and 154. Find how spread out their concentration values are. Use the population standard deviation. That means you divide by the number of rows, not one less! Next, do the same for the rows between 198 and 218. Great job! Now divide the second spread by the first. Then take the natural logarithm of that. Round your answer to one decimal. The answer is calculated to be -1.4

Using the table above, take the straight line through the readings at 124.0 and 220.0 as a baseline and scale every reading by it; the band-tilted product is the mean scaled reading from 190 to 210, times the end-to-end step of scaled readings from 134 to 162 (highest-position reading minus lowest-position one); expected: -0.019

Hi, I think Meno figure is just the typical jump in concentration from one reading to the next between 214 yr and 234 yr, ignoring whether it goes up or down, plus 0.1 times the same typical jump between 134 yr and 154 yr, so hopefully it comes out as 0.8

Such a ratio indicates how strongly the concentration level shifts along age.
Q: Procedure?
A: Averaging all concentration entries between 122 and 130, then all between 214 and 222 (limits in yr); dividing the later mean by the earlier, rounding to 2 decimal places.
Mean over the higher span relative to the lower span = 1.05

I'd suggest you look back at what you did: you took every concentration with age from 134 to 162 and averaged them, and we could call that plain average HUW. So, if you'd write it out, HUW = 7.6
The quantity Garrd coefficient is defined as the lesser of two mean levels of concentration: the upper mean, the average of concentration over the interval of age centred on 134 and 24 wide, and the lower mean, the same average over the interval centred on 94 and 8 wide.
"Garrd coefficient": 4.6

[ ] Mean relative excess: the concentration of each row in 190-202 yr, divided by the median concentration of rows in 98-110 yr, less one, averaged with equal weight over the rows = 0.52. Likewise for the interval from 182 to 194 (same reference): 0.53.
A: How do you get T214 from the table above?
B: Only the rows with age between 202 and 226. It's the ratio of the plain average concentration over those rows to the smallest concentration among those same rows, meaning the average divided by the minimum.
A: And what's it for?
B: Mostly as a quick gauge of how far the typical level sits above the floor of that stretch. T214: 1.034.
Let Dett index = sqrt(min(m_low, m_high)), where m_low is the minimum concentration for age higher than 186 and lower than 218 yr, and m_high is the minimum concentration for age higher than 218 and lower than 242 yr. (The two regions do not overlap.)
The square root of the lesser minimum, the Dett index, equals 2.58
